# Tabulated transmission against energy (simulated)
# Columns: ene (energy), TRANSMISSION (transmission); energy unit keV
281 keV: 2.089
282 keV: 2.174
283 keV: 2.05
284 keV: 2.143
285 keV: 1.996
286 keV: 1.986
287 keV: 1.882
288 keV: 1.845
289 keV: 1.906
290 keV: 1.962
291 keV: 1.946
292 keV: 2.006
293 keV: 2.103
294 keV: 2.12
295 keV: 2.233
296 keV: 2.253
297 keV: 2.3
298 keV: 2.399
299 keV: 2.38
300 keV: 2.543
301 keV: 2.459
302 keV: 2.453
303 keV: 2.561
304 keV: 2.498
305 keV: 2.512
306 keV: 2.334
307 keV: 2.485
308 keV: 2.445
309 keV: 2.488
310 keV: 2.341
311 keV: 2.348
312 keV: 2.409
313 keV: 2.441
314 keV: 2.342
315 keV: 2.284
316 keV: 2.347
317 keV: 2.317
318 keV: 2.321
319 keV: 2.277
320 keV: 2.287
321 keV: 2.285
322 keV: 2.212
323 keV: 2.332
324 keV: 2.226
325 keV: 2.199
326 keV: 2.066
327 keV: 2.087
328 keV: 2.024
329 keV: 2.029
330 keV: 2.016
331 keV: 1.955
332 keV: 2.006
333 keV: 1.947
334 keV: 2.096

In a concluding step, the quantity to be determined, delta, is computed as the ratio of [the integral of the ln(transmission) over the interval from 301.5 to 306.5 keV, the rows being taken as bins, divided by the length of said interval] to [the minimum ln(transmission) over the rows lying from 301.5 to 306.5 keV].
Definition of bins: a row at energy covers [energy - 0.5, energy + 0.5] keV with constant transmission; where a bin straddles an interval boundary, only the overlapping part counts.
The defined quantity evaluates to 1.067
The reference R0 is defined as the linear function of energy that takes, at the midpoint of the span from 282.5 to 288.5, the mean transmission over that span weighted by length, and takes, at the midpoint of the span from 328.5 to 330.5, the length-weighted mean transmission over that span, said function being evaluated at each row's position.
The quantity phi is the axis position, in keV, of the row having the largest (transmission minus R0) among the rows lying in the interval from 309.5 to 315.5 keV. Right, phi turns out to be 313 keV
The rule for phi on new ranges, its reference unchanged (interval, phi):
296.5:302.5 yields 300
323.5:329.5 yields 324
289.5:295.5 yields 295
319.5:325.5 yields 323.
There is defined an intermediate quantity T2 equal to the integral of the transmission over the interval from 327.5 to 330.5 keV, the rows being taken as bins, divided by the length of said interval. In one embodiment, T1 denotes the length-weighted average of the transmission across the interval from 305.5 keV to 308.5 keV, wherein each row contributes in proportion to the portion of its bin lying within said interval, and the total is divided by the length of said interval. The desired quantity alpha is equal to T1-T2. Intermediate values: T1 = 2.4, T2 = 2.0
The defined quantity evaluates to 0.4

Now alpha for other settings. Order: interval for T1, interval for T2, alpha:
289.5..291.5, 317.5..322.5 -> -0.3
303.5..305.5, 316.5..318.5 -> 0.2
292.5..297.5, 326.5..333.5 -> 0.2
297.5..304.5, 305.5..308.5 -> 0.0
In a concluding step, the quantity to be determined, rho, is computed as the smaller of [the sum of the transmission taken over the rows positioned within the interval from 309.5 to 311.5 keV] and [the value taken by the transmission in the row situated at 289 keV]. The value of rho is 1.91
